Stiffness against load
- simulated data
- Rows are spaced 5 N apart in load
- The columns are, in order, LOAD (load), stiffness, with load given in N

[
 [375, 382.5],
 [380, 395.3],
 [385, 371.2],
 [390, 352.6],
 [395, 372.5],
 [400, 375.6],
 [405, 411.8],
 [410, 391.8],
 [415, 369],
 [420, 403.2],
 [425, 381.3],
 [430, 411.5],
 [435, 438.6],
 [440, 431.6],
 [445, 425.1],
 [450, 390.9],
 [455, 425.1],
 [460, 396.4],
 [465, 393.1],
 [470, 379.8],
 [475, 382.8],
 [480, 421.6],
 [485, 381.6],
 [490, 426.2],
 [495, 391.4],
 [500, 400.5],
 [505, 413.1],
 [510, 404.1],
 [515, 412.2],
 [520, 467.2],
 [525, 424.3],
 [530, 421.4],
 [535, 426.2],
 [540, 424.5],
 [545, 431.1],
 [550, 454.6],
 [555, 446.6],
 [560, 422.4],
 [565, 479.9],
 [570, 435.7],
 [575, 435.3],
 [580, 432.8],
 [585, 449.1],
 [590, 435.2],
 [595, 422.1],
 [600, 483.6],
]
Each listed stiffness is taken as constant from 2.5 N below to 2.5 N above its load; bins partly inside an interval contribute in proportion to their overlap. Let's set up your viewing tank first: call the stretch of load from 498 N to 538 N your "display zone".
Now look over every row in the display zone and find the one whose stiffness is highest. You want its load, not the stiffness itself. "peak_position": 520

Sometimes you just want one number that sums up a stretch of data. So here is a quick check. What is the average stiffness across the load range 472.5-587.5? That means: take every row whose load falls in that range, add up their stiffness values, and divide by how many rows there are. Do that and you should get 425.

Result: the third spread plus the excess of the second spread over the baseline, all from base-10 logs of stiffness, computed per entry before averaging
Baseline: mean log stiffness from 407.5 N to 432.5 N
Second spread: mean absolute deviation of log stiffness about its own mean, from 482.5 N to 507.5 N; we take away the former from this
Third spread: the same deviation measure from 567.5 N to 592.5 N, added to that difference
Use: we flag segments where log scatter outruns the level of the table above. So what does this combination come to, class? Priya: -2.573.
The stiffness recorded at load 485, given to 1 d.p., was 381.6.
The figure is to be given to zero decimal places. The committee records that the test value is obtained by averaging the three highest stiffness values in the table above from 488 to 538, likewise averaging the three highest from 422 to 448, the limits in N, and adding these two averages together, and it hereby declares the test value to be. 872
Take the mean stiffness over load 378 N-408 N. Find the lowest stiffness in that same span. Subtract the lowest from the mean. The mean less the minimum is 27.2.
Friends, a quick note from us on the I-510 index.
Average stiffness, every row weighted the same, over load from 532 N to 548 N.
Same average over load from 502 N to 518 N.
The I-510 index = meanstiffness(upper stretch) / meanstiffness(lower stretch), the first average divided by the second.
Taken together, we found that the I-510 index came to 1.04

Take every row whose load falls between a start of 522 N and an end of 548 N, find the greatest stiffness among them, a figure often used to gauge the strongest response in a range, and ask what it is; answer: 431.1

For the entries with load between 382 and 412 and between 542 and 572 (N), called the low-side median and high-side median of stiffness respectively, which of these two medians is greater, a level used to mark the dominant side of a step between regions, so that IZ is 441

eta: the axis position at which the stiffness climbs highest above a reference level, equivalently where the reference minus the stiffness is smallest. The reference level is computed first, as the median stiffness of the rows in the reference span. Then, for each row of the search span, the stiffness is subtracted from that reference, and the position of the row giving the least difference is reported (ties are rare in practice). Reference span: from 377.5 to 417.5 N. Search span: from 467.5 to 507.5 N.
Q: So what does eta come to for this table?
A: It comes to 490 N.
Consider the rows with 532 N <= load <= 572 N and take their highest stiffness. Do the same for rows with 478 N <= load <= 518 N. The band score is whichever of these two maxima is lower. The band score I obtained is 426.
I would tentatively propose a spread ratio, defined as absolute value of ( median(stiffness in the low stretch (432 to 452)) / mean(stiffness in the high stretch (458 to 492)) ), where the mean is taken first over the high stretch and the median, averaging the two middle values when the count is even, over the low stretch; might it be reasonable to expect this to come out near 1.08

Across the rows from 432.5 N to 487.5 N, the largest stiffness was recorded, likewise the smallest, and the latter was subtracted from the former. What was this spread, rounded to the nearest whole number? 59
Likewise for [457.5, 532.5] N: 87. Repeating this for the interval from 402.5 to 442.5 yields 70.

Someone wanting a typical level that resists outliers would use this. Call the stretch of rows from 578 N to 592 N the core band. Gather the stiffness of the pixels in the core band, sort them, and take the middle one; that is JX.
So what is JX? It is 435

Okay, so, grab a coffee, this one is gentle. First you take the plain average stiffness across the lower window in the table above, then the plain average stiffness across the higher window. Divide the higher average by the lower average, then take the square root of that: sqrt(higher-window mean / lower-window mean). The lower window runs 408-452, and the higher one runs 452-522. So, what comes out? 1.00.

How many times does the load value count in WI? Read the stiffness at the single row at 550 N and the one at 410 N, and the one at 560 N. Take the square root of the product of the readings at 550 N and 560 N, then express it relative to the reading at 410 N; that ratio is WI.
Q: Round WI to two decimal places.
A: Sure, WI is 1.12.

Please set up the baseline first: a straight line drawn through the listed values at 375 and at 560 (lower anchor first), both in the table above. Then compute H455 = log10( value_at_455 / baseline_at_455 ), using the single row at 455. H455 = 0.027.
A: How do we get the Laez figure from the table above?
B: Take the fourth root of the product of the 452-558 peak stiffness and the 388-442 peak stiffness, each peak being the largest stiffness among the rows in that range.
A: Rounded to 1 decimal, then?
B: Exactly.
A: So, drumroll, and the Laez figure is 21.3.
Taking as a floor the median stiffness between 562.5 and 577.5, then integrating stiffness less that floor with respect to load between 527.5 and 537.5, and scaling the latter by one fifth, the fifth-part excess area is -24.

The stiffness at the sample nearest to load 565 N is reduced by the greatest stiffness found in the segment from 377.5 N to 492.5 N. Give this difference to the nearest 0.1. 41.3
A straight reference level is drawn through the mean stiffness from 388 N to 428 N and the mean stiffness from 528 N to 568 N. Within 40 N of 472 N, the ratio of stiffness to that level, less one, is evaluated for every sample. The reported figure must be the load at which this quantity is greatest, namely 435 N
